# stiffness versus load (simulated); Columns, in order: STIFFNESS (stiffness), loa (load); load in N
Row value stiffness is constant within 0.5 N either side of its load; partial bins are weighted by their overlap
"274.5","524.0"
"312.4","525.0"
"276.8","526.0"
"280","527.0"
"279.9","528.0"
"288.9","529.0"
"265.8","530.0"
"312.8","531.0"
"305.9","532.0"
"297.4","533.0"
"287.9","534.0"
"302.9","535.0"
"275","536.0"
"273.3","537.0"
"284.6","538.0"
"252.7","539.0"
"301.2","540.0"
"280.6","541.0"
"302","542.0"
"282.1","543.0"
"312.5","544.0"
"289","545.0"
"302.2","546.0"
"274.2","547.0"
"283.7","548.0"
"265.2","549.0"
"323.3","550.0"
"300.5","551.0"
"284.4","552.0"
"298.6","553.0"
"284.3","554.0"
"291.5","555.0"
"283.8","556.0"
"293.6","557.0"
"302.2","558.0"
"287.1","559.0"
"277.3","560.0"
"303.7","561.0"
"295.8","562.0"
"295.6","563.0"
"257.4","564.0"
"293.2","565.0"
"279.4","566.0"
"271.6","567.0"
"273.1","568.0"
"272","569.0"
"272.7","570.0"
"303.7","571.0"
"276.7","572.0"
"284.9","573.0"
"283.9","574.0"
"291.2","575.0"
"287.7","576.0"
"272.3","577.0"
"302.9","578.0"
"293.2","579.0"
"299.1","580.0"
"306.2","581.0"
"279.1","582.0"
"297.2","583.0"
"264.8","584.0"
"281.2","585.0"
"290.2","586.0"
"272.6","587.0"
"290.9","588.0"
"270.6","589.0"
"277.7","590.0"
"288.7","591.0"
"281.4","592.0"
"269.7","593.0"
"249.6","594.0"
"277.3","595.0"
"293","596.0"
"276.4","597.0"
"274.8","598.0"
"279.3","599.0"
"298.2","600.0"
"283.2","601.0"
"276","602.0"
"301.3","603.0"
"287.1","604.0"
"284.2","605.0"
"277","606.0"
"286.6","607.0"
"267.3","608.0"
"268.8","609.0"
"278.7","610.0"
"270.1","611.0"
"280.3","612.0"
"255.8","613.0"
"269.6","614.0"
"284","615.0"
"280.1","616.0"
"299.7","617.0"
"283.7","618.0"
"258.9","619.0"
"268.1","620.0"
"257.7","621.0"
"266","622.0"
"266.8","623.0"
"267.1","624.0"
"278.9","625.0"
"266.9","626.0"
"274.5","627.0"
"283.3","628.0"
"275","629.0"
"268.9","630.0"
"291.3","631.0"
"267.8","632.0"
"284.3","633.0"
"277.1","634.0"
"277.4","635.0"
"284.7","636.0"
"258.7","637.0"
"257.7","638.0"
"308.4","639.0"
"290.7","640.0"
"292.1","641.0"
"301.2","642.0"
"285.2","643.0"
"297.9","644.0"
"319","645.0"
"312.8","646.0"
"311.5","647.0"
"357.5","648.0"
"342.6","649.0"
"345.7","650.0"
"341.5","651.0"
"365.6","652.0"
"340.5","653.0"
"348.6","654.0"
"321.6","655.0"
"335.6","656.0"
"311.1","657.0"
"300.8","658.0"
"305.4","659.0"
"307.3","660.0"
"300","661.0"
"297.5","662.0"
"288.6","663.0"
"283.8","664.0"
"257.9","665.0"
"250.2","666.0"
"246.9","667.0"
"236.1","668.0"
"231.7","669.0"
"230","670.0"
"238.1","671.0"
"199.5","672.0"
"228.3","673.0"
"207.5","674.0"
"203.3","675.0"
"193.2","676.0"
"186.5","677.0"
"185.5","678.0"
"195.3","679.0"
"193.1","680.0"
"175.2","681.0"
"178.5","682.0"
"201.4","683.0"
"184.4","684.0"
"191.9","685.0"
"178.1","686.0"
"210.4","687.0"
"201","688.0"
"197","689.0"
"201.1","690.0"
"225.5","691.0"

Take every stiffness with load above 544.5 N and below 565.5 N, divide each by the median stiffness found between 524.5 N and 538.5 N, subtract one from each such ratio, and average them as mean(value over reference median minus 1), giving 0.013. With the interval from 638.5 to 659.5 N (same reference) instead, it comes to 0.120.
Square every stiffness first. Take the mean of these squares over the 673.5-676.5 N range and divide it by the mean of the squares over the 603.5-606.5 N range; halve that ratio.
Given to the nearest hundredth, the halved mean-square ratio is 0.25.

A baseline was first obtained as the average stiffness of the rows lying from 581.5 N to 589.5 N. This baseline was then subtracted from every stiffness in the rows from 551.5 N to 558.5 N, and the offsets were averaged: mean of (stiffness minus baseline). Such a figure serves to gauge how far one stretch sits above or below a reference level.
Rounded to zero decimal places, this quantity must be 10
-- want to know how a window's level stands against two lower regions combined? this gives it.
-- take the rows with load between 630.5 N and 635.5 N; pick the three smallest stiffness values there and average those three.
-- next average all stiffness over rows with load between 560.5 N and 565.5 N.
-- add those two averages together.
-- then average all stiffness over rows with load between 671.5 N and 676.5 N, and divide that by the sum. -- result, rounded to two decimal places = 0.37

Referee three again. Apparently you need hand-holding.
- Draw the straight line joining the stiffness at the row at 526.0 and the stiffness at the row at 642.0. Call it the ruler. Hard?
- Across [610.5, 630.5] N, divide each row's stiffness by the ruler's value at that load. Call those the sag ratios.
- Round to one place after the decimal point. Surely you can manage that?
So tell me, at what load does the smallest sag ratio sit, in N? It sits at 613.0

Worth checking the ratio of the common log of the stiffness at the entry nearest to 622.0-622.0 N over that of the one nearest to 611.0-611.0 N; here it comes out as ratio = 0.997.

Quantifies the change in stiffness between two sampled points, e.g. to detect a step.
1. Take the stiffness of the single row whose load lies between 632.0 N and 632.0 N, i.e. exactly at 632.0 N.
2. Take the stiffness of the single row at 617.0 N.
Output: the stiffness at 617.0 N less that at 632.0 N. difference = 32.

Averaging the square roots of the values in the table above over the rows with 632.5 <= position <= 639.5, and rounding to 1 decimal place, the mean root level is 16.7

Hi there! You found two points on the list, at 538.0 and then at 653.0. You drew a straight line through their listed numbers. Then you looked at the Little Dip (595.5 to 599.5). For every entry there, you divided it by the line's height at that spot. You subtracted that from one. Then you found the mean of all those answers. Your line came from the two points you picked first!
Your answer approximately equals 0.10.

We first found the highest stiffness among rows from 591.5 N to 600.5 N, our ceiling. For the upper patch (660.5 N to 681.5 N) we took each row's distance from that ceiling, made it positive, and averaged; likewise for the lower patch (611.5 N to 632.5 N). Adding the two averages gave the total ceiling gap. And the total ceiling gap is 93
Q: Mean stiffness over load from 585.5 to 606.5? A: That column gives 281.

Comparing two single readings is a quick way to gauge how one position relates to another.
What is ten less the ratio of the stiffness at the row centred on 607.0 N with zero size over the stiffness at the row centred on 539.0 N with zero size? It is 8.87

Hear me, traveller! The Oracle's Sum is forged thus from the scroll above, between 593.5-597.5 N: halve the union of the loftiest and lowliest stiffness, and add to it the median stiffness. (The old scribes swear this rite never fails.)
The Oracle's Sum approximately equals 548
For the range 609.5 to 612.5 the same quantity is 554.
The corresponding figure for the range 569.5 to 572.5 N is 565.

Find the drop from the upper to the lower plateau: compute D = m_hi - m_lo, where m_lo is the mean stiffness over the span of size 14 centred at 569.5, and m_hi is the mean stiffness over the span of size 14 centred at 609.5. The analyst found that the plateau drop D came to -4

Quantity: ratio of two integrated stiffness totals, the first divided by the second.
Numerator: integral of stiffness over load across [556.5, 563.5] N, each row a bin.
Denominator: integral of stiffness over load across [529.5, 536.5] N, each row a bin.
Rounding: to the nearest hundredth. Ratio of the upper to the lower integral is 1.00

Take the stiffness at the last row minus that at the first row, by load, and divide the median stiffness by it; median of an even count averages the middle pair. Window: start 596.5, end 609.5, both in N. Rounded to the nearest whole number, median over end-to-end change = -37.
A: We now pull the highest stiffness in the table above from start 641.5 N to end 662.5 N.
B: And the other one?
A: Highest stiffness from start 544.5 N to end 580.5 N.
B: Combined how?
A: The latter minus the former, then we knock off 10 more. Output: -52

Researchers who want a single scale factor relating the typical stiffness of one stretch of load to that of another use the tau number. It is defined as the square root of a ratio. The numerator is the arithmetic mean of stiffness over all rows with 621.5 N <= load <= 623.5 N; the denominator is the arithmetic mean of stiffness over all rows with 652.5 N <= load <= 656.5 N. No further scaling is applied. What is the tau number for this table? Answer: 0.89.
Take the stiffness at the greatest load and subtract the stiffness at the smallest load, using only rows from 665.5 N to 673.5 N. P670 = -22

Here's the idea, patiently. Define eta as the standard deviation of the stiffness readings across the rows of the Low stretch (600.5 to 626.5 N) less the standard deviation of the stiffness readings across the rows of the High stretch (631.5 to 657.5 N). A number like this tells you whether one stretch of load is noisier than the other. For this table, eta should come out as -19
